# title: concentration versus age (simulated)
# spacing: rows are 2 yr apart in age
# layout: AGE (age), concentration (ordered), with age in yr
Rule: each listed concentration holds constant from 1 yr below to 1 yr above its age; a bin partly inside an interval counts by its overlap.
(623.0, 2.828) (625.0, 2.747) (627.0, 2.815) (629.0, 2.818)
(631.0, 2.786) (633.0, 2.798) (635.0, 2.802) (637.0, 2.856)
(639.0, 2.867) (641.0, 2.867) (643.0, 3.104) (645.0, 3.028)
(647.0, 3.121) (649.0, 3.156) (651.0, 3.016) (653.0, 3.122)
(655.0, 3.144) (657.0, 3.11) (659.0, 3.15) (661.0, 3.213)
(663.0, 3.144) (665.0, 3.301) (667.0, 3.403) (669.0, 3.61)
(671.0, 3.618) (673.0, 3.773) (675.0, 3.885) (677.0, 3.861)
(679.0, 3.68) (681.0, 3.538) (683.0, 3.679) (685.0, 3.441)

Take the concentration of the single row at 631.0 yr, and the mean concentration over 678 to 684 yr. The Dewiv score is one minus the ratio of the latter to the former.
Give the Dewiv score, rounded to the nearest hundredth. -0.30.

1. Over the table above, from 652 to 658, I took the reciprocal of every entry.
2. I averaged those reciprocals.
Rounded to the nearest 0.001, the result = 0.320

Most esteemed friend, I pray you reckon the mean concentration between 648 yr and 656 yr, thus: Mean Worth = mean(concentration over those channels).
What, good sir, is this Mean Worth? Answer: 3.1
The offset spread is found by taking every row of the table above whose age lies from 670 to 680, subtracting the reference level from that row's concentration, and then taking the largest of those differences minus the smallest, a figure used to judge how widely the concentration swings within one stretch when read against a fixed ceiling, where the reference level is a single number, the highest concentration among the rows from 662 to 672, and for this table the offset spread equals 0.27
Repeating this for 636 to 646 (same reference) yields 0.25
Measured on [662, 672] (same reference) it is 0.47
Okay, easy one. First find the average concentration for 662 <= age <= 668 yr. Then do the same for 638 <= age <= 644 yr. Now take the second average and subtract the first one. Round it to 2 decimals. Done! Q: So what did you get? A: -0.34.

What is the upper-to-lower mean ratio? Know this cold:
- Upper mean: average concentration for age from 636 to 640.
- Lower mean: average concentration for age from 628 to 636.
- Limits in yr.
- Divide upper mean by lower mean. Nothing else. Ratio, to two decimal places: 1.02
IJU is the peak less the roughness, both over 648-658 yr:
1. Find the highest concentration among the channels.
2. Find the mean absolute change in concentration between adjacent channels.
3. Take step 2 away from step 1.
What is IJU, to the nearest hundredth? 3.08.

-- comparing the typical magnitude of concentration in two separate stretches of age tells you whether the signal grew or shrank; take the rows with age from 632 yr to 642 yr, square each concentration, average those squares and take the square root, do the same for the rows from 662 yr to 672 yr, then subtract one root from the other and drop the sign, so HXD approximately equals 0.58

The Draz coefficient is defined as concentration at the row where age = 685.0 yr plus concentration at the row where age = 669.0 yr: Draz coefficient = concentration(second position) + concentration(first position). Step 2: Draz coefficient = 7.1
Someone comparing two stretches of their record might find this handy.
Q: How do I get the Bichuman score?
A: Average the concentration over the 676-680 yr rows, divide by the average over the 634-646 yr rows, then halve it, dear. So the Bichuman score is 0.65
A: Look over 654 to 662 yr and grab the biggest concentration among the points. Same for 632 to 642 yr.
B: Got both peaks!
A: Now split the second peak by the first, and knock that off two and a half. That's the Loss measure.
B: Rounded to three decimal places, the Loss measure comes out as 1.608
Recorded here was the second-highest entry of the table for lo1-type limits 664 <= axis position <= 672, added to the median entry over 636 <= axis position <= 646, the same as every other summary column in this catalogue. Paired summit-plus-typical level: 6.48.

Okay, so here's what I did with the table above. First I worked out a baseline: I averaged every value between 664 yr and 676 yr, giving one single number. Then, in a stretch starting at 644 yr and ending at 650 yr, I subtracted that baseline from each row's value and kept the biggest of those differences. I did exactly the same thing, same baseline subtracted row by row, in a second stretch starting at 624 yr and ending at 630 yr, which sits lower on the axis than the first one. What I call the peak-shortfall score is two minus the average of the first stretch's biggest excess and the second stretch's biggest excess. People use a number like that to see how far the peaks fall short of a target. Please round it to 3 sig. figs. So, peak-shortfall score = 2.61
